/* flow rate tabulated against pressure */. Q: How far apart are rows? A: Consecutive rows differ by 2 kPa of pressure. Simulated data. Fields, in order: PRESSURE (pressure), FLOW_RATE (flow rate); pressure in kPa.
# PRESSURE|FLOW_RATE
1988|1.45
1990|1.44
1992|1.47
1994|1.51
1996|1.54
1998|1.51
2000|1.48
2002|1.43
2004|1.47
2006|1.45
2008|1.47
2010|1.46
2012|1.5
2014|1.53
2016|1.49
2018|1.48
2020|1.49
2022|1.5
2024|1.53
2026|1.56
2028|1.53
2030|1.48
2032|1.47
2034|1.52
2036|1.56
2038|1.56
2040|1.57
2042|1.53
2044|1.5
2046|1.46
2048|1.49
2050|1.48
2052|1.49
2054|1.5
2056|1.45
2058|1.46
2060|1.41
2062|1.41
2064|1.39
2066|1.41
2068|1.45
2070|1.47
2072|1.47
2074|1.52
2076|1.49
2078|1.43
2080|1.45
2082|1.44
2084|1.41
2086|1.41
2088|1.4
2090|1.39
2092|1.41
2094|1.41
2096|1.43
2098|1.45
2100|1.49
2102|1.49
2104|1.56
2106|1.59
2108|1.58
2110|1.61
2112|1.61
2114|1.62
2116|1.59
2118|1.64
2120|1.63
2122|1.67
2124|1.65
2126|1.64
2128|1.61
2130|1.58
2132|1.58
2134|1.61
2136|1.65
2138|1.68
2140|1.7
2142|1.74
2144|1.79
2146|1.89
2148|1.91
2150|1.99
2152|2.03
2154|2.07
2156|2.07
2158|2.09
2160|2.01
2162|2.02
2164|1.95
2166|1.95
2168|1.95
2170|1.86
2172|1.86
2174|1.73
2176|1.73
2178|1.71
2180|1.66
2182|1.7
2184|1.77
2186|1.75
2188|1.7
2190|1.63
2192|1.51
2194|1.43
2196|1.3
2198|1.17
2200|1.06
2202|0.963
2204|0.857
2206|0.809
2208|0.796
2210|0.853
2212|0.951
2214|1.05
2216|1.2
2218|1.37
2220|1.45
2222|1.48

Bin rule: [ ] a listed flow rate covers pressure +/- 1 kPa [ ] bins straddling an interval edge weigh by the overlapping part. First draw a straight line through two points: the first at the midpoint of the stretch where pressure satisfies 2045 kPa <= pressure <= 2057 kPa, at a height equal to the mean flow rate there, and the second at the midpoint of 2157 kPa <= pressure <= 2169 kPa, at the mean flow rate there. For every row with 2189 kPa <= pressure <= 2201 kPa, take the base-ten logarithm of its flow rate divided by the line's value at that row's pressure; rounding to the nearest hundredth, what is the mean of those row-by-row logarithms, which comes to -0.21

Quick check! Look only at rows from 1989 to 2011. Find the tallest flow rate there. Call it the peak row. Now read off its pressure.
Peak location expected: 1996 kPa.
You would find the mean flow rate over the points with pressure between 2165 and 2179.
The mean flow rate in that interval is 1.8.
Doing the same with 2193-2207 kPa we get 1.1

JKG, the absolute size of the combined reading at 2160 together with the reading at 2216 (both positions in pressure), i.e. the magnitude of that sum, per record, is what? 3.2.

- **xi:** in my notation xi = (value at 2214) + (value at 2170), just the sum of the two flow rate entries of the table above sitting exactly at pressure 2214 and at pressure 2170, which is 2.91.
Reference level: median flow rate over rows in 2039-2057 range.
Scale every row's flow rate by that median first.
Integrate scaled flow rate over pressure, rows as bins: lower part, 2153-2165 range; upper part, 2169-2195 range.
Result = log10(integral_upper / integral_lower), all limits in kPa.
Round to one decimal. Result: 0.3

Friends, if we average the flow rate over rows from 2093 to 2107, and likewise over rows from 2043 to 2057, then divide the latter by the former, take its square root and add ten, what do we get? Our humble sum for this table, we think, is 11.00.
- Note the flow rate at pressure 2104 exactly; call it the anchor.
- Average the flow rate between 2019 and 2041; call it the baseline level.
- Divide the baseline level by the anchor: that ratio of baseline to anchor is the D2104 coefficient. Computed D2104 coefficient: 1.0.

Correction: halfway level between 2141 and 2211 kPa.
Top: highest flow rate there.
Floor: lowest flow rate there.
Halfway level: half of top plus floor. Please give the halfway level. 1.44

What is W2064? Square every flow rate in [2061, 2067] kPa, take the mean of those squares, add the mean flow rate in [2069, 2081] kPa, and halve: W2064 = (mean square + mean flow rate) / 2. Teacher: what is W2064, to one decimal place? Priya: 1.7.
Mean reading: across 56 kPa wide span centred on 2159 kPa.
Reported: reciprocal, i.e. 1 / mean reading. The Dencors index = 0.54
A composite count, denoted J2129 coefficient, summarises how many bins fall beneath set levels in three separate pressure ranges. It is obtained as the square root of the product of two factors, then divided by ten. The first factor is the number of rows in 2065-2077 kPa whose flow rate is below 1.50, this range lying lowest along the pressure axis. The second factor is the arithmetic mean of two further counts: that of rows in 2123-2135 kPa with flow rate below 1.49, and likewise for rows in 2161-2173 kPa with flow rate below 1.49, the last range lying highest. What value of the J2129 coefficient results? 0.00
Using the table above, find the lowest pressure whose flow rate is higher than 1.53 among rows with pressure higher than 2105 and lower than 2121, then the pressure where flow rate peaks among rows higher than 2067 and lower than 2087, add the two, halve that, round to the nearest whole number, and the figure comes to 2090 kPa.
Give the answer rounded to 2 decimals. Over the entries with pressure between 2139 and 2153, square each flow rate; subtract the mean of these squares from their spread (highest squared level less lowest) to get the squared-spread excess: -2.26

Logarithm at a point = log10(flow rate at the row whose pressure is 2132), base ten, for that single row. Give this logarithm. 0.199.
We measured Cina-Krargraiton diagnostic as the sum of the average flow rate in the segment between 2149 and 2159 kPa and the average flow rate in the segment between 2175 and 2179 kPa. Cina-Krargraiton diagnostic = 3.8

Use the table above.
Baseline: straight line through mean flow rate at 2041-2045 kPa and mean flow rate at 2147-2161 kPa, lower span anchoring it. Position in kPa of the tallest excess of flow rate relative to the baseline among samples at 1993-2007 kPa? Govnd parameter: 1996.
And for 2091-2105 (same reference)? 2104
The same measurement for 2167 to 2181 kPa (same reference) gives 2168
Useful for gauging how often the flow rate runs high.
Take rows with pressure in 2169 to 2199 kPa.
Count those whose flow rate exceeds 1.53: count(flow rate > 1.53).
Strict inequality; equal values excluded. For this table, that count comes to 11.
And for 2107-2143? 18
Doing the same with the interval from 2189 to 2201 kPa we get 1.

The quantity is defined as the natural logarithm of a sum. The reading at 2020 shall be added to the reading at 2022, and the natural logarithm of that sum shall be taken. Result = 1.10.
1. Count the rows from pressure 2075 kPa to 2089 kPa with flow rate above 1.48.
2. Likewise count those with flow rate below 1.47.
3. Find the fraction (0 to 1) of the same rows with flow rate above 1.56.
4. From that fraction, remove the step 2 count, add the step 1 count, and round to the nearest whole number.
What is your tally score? -5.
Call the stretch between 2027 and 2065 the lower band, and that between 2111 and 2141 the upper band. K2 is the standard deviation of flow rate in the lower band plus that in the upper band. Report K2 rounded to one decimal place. 0.1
